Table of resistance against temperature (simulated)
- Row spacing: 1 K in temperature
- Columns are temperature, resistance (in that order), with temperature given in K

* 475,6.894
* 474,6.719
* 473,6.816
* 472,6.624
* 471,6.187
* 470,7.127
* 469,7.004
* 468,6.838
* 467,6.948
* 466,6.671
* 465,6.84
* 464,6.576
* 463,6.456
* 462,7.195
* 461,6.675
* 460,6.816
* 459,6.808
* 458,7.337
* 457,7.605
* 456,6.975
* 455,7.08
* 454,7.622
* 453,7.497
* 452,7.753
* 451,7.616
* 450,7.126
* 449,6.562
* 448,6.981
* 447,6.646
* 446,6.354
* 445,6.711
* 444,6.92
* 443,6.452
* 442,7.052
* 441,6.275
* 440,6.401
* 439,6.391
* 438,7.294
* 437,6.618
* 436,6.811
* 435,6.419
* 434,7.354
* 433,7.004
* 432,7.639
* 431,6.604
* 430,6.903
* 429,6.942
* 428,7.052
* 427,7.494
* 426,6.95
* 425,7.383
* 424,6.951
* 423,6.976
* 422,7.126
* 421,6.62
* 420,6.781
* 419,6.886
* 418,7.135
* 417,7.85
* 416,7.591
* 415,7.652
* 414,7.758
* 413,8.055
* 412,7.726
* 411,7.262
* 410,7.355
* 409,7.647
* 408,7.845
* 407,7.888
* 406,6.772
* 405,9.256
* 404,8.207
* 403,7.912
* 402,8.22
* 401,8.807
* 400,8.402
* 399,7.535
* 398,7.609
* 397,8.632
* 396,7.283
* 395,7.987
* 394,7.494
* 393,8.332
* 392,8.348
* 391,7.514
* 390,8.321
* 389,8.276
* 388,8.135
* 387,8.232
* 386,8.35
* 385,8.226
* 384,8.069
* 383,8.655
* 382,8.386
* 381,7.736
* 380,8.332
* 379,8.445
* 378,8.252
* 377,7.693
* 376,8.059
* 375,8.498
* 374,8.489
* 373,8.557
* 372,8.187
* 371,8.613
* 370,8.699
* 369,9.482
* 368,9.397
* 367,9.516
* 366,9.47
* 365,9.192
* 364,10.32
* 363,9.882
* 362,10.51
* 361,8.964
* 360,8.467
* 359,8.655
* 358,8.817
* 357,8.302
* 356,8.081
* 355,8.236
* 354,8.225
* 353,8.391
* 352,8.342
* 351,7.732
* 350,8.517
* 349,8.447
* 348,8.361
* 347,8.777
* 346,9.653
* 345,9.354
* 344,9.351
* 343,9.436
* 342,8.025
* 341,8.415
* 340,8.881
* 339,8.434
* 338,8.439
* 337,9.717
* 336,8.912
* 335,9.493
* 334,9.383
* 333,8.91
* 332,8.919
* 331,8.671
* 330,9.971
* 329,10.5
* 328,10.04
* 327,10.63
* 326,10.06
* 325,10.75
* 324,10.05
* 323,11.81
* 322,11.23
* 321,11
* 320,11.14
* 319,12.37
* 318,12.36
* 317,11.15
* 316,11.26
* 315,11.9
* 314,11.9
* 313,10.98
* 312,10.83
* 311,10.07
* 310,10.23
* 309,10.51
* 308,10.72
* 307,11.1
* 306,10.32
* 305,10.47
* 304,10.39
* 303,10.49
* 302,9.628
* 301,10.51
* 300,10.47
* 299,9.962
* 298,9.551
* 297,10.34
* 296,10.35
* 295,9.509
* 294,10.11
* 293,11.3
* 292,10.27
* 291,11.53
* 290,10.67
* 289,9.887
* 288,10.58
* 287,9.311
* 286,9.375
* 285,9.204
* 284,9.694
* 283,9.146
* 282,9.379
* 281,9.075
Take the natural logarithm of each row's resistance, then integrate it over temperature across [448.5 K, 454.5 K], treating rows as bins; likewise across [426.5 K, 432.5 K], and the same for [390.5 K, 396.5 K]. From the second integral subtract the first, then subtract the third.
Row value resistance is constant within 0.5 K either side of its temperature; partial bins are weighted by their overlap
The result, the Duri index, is -12.5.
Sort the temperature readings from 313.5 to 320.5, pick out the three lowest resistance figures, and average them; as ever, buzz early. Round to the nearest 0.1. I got 11.2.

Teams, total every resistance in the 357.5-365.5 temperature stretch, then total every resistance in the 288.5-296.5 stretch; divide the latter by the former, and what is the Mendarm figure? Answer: 1.12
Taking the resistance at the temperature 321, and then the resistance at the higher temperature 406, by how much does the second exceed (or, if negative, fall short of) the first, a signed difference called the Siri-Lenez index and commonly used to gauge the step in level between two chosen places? -4.2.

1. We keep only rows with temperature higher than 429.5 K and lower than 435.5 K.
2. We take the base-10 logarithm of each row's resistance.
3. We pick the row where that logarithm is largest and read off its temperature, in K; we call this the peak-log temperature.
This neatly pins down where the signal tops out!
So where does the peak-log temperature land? 432 K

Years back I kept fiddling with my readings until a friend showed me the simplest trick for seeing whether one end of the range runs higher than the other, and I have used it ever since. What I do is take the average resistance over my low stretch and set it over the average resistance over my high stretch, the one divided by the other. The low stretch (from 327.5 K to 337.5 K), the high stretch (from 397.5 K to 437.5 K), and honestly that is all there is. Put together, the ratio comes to 1.27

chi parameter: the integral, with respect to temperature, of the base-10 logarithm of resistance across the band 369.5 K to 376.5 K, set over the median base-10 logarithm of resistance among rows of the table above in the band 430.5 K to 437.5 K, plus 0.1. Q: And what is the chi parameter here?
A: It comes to 7.9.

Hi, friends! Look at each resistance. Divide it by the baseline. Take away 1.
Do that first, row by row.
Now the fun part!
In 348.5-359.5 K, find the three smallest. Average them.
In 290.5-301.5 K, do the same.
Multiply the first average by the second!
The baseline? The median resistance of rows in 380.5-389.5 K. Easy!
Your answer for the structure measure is 0.00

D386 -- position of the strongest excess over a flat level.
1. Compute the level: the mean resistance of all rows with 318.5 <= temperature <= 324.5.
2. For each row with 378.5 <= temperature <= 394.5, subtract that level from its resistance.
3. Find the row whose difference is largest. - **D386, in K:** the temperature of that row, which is 383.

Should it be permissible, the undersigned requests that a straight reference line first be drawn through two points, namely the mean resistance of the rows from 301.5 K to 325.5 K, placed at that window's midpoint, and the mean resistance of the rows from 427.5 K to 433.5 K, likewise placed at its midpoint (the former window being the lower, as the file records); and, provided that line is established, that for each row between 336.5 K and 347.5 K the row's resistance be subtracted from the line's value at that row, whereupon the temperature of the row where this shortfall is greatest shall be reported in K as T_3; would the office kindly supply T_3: 342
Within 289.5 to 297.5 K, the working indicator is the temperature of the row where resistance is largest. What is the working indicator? 291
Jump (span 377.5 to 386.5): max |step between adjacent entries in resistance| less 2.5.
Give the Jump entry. -1.85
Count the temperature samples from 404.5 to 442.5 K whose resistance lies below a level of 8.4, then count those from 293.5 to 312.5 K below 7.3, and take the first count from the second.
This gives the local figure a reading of -37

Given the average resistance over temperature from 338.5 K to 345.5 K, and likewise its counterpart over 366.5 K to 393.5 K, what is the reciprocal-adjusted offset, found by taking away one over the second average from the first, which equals 8.7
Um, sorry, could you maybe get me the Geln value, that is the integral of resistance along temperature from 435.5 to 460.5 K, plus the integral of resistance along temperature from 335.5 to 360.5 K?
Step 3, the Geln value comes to 390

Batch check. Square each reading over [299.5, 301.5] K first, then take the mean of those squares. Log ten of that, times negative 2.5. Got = -5.1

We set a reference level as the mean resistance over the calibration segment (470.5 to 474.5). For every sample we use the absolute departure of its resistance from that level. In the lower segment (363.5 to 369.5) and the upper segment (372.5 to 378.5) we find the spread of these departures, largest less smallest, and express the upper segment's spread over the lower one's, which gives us 0.8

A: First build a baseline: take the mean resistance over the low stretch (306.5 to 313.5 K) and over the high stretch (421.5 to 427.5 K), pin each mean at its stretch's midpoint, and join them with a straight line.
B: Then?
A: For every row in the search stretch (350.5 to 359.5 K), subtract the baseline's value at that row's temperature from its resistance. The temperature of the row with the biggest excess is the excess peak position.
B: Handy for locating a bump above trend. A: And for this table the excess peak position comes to 358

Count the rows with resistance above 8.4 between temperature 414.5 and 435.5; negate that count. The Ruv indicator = 0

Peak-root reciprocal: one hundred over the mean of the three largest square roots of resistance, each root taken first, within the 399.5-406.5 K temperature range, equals 33.7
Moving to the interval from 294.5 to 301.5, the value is 30.9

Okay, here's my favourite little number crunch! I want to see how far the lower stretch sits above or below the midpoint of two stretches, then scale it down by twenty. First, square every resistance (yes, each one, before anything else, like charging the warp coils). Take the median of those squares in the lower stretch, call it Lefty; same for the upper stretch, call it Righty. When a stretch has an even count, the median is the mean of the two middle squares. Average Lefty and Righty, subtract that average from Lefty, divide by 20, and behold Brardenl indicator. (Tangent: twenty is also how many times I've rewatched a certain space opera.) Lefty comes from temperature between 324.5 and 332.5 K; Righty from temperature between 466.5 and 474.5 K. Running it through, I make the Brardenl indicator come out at 1.4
